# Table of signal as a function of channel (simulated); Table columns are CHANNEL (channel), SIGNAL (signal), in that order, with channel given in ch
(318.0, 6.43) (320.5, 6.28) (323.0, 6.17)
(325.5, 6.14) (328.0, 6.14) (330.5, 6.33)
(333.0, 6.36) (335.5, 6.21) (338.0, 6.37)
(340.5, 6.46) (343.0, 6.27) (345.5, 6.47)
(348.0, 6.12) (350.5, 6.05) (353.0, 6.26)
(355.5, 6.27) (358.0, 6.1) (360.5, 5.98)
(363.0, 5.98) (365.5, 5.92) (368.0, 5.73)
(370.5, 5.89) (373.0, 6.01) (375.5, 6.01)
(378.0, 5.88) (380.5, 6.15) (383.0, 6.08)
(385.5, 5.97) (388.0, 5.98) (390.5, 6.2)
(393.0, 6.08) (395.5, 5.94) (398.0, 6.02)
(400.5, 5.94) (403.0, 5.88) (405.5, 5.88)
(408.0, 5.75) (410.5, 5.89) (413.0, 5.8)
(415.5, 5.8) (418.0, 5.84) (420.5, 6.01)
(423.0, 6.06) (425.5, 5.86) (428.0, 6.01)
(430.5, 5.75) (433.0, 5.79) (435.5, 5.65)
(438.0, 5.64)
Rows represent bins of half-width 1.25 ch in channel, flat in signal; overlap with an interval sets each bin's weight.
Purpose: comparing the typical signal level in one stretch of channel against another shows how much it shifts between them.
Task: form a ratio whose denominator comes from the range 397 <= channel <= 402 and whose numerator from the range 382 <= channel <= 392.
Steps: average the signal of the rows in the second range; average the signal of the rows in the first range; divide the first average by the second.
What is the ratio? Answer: 1.01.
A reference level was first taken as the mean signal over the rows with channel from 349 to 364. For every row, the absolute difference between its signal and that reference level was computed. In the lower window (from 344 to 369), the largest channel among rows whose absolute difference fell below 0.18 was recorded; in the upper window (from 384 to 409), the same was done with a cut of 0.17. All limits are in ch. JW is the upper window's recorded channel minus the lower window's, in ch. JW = 37.5 ch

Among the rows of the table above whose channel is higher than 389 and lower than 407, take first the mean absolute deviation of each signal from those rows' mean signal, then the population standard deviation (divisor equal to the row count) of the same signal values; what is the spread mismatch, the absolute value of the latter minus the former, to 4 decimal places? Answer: 0.0154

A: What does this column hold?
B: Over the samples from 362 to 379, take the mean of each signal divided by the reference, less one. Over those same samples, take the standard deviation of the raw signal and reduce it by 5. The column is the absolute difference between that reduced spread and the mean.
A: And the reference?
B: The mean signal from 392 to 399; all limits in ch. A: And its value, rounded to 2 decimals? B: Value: 4.89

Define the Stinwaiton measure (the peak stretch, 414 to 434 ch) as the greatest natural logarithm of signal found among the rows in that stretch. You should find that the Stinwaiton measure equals 1.80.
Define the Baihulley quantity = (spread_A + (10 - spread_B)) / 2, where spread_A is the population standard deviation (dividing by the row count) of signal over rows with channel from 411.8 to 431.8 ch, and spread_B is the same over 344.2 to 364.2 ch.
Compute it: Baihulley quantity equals 4.98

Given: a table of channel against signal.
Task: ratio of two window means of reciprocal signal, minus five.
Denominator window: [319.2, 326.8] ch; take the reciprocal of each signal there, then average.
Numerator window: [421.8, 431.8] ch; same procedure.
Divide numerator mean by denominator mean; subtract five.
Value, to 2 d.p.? -3.95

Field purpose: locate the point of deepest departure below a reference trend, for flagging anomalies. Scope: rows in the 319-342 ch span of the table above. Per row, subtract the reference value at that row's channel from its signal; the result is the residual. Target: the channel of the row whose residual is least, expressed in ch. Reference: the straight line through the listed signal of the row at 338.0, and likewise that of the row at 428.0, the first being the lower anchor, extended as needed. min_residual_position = 325.5 ch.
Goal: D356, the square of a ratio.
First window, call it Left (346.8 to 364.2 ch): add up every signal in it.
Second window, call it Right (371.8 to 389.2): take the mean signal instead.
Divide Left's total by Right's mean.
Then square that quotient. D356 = 50.6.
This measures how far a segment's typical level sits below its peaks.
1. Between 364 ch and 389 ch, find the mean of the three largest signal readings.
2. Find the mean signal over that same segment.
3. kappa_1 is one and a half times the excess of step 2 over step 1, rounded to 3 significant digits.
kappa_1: -0.177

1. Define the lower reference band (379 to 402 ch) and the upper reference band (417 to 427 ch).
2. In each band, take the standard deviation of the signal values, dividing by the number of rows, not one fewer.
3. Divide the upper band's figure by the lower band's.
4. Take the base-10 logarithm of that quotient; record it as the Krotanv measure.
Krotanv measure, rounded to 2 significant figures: 0.030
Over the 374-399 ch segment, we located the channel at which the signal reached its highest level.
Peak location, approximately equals 390.5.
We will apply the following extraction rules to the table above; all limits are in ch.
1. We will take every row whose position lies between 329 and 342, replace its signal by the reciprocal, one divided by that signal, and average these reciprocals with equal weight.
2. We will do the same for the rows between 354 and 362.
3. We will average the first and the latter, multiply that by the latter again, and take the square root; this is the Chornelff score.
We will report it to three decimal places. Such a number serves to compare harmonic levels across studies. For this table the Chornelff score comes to 0.162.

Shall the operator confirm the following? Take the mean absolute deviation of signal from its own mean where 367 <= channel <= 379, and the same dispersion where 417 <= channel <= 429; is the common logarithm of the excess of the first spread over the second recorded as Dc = -15.7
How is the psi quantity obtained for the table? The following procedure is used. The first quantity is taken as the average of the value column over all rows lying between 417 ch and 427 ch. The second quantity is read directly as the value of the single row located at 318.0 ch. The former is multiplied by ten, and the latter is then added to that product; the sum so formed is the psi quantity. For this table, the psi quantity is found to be 65.9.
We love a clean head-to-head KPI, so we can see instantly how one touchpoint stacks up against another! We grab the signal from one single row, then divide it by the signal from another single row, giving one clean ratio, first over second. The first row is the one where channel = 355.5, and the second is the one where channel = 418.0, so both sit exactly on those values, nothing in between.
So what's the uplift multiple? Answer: 1.07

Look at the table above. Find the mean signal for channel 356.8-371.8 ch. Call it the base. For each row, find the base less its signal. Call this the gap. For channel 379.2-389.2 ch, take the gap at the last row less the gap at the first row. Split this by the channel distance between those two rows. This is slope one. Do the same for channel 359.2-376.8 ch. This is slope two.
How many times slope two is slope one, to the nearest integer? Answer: -11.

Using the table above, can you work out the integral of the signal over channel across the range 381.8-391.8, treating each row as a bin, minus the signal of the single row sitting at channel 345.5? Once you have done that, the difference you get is 54.1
